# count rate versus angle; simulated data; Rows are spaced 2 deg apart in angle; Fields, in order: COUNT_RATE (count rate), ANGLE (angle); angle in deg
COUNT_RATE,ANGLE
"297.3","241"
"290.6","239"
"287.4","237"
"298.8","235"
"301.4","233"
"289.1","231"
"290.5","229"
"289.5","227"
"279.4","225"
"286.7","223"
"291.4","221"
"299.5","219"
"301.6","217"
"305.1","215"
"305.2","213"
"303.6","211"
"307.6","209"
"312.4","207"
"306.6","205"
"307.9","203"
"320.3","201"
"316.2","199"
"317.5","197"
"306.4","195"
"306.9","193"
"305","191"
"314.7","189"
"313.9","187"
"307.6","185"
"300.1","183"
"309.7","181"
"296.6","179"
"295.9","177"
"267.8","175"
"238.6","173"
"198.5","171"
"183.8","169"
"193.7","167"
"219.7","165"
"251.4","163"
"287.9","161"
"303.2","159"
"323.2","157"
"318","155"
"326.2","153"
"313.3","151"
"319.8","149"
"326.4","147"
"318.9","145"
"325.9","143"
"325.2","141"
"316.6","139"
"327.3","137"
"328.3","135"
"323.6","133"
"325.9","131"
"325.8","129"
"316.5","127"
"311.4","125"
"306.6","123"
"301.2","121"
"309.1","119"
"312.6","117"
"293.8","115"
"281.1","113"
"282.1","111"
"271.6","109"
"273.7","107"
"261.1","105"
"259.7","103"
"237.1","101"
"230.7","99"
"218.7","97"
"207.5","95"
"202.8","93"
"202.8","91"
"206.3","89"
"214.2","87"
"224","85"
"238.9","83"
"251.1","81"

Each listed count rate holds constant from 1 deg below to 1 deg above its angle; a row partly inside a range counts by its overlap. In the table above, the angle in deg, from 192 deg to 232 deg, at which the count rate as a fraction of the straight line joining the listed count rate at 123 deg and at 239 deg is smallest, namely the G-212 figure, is 225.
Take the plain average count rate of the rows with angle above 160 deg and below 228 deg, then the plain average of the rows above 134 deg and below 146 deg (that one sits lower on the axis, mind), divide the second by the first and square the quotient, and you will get 1.3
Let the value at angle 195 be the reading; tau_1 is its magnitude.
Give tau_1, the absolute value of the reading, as 306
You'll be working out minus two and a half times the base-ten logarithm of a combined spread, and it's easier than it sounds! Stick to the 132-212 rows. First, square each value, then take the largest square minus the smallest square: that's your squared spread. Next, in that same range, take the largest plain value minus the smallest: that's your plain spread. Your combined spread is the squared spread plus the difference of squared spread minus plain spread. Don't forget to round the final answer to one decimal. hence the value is -12.9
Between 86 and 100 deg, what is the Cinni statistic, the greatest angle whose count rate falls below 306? 99 deg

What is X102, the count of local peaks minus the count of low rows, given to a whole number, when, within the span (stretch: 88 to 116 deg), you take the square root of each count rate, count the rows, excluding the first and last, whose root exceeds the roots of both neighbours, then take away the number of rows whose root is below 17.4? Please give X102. -12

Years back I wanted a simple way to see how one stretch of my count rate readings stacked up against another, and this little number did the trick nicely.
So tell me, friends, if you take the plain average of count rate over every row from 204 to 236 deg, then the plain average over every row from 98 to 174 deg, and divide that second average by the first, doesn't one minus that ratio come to 0.03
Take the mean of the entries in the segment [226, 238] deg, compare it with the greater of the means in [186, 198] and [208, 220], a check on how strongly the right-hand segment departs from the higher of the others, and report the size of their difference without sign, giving 18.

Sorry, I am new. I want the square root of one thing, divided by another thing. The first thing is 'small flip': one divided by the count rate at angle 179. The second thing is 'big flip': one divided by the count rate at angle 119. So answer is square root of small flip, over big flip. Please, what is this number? 17.9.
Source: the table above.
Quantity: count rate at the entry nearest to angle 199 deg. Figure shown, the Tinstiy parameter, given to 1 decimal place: 316.2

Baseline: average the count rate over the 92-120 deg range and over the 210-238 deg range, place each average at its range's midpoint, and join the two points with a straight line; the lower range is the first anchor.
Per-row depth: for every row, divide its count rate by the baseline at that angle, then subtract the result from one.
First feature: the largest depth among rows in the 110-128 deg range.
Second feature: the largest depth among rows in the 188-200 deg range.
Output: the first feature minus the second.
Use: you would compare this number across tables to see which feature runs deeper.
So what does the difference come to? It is 0.00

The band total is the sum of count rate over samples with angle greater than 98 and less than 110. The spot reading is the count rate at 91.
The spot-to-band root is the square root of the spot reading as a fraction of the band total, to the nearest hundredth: 0.36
